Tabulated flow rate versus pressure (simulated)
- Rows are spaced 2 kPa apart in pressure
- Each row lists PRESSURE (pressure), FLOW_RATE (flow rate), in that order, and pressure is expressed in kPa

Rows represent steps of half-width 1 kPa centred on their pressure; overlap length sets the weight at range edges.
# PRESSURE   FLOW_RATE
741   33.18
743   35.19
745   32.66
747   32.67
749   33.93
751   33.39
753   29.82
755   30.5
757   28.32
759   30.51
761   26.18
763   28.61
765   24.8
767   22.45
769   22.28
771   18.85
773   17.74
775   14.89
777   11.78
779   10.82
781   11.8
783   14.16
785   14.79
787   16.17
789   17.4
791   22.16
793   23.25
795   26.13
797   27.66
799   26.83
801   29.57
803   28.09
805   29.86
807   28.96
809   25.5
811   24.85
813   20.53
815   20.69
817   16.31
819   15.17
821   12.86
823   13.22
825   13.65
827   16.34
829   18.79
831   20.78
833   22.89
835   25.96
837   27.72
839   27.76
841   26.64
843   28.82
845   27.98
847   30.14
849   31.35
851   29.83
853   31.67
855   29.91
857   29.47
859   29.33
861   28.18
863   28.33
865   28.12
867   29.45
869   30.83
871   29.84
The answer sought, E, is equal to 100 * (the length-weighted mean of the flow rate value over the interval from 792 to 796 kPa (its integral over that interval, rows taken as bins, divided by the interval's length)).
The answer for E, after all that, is 2469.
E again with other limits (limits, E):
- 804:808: 2941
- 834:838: 2684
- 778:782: 1131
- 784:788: 1548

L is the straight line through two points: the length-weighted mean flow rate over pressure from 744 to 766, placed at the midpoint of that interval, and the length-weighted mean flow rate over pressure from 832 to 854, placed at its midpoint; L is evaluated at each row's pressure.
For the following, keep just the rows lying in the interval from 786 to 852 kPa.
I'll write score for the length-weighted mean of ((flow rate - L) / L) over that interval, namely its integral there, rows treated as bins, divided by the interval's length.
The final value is -0.2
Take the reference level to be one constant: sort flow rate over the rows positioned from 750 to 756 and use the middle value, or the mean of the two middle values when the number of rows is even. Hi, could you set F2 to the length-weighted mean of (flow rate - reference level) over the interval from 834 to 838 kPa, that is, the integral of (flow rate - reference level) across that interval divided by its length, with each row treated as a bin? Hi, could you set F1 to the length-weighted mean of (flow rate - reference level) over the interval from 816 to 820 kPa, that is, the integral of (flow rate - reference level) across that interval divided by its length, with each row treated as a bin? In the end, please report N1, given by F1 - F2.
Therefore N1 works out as -11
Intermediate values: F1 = -15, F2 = -3.7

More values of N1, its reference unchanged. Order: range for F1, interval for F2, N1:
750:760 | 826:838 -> 8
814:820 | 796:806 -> -11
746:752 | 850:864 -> 4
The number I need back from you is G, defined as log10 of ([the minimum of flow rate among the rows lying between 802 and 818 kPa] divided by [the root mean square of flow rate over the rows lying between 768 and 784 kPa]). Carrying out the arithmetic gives 0.0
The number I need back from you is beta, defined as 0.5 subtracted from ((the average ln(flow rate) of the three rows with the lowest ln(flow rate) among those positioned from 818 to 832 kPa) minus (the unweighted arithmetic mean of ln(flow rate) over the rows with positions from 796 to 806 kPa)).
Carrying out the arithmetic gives -1.26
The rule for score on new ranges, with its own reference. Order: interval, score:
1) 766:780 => -0.4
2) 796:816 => -0.1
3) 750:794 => -0.3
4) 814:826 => -0.5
